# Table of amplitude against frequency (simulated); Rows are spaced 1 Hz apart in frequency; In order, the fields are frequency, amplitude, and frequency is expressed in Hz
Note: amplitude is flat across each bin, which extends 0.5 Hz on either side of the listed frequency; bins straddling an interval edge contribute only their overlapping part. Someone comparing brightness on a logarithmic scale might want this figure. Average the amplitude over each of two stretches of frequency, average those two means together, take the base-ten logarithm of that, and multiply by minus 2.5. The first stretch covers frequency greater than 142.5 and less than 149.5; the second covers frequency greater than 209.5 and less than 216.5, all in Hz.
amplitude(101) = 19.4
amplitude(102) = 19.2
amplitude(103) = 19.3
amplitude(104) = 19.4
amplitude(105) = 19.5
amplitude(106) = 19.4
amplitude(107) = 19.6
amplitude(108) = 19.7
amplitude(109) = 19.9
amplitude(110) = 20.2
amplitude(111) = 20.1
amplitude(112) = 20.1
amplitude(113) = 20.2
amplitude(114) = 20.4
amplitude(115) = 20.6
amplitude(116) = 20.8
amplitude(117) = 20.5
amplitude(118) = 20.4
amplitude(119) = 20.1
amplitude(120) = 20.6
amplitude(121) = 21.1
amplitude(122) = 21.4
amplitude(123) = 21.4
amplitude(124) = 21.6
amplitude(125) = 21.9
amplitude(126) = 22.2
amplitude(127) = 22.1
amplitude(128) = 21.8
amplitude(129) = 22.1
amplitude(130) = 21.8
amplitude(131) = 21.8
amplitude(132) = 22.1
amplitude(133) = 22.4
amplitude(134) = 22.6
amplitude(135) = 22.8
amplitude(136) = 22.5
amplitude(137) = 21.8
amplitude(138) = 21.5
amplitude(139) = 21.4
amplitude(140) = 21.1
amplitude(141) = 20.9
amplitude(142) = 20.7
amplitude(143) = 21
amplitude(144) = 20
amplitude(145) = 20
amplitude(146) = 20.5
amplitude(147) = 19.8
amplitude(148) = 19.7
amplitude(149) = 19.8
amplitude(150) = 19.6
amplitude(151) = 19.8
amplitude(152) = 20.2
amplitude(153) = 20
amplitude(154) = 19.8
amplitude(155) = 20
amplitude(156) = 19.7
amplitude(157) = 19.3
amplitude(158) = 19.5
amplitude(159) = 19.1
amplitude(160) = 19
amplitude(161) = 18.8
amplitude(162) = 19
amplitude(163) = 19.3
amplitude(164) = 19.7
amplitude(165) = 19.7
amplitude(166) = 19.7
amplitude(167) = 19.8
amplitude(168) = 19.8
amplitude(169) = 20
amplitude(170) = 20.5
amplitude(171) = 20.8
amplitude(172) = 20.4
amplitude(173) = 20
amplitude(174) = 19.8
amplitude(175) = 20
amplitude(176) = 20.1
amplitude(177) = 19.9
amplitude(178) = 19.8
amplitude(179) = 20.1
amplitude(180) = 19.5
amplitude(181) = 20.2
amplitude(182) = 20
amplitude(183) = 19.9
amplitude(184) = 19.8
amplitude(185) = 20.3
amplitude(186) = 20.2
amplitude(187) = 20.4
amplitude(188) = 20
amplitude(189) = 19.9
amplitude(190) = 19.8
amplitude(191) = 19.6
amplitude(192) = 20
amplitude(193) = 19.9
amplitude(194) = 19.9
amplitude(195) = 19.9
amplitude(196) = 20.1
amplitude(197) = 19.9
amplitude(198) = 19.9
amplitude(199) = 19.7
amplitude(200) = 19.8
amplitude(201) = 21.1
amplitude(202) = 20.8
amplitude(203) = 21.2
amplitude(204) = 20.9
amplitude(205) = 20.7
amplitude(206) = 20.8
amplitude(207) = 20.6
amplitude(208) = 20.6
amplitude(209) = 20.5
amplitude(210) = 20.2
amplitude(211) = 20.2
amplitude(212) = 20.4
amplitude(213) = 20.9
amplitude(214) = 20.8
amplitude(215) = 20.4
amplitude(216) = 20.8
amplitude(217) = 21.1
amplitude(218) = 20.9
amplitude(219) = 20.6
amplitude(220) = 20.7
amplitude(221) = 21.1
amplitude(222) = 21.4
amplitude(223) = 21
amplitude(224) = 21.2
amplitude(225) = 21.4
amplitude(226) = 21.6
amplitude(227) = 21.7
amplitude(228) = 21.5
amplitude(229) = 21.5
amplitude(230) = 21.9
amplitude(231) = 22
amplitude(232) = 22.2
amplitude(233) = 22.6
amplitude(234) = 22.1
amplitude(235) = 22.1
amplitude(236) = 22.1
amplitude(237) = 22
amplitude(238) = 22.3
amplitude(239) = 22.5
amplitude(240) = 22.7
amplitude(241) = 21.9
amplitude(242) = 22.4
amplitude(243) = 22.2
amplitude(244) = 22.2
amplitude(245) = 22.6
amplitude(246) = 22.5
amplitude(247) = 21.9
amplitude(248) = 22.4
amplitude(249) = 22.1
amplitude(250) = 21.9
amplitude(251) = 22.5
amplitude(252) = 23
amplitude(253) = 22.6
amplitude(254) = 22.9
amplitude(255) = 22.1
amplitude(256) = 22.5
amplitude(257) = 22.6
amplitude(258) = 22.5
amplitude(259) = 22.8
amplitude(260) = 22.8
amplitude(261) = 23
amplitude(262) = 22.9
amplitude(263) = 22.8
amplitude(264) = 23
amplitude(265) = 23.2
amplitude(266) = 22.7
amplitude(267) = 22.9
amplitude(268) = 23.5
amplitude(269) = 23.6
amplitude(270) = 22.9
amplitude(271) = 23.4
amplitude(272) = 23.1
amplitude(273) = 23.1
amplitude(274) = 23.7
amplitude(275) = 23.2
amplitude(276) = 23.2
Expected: -3.27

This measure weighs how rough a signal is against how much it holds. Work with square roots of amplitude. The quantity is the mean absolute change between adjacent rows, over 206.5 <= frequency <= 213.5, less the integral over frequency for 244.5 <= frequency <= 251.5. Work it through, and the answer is -33.0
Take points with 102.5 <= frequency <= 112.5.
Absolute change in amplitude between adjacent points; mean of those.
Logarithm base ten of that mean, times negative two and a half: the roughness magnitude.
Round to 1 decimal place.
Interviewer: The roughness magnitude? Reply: 2.2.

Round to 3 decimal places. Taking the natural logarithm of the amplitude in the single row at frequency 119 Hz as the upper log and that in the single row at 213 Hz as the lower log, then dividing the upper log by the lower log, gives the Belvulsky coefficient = 0.987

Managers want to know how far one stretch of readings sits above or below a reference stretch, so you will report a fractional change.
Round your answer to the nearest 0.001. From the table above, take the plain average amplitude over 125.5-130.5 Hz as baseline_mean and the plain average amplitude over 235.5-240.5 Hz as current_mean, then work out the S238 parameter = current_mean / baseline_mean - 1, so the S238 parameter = 0.015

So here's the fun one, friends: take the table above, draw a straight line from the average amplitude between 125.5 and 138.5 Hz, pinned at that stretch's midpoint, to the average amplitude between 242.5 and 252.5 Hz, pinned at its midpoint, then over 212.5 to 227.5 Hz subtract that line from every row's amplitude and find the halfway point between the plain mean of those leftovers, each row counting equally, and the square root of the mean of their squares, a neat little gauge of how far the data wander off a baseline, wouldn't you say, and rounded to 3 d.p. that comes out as 0.024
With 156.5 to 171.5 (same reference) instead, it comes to 0.027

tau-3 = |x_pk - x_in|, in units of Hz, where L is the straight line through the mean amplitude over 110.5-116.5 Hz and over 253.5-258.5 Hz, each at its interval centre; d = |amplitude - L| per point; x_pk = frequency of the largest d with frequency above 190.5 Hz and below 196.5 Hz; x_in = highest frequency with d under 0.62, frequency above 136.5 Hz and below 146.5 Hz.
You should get 45 Hz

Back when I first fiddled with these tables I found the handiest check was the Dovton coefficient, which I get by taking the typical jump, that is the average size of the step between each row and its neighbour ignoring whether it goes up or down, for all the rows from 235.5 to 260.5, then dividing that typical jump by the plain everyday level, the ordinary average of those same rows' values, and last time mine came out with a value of 0.015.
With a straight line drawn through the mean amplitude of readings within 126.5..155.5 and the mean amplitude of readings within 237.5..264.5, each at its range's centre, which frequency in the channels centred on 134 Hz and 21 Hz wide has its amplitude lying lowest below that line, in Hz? 144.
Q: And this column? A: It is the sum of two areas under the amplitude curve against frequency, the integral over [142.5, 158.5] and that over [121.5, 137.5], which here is 671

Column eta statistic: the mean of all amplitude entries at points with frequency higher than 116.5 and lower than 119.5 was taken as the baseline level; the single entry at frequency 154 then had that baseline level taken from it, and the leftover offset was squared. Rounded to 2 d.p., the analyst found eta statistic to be 0.28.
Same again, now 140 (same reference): 0.59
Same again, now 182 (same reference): 0.11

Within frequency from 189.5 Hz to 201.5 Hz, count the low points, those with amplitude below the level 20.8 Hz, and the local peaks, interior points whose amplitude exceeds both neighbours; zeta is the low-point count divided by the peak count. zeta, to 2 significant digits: 5.5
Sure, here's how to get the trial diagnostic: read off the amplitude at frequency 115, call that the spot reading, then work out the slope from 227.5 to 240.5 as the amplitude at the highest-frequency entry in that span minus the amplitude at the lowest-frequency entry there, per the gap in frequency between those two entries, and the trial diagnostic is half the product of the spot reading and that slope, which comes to 1.0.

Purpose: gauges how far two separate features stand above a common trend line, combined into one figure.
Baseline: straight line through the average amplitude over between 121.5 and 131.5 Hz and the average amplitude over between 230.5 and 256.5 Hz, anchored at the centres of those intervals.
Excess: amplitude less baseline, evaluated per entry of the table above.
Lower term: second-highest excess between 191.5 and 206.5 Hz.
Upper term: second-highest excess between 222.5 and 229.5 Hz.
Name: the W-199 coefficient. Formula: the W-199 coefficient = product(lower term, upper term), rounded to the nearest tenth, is 0.7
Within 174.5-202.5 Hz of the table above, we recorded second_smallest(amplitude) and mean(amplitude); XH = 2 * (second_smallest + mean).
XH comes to 79.2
